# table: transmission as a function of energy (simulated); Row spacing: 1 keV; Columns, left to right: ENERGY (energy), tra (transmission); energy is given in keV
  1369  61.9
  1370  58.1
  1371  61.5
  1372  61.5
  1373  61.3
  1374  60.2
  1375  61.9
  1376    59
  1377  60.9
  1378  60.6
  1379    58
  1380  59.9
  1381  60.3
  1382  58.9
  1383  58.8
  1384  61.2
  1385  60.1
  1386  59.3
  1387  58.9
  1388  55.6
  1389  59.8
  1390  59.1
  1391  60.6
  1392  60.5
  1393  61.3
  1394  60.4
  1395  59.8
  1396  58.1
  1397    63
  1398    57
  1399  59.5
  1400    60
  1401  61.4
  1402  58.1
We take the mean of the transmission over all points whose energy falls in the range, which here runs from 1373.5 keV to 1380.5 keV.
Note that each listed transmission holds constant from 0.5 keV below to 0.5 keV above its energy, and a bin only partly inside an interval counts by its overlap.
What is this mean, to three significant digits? 60.1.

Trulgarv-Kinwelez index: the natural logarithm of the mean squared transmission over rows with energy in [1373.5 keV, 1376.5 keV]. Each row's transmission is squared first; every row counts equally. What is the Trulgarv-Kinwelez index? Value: 8.20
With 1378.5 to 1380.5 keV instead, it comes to 8.15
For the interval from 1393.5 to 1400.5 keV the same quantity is 8.18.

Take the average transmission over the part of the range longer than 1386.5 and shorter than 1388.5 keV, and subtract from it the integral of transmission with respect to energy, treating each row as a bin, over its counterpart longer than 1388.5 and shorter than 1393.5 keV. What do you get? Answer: -244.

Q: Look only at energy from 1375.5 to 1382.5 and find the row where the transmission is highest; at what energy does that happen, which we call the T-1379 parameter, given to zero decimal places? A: 1377 keV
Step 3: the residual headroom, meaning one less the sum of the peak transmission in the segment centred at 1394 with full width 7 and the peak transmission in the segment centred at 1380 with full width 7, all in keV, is -123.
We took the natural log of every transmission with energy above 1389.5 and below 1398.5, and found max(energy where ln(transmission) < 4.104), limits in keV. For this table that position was 1398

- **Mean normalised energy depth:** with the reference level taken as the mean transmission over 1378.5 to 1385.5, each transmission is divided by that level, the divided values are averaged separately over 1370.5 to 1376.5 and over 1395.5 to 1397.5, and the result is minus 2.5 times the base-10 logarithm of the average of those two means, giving -0.020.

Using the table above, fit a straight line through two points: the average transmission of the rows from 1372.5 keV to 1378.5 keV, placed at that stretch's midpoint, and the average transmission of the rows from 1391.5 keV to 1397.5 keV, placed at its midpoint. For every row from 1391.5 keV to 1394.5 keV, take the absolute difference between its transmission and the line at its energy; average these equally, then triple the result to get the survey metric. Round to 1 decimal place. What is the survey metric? 0.9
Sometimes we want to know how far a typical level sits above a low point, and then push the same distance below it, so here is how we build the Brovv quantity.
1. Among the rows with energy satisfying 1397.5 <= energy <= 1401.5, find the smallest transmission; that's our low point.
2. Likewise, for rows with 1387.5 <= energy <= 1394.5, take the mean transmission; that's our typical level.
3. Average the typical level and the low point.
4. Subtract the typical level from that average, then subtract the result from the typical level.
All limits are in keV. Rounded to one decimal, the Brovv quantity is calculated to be 60.9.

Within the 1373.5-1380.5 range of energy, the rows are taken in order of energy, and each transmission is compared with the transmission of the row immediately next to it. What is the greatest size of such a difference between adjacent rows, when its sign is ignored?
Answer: 2.9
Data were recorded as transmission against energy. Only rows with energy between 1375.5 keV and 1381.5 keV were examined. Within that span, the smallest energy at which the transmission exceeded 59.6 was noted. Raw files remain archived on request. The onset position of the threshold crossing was 1377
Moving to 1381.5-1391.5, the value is 1384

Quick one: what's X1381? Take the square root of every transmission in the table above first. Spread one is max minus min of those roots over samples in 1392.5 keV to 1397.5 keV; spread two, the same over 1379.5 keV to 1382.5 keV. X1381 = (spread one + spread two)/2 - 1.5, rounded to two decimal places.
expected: -1.30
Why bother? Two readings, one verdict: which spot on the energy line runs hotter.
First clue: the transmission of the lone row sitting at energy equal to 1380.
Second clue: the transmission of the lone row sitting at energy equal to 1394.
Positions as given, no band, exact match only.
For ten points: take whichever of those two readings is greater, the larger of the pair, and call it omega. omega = 60.4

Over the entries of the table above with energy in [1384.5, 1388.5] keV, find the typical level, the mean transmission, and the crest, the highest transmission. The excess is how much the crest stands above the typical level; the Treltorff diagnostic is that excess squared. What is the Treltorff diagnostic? 2.6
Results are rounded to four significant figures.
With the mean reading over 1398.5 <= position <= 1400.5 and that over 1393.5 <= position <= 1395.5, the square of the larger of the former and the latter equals 3612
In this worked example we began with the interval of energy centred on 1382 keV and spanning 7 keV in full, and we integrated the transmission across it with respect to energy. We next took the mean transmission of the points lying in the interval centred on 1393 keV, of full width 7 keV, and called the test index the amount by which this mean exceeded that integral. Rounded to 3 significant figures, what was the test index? -357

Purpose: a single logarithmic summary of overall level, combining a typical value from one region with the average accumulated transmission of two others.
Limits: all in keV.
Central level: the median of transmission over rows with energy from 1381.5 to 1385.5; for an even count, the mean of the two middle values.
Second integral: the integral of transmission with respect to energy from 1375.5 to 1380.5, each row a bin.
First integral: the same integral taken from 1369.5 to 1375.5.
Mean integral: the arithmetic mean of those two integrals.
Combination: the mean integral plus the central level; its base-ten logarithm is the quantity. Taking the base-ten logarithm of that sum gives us 2.59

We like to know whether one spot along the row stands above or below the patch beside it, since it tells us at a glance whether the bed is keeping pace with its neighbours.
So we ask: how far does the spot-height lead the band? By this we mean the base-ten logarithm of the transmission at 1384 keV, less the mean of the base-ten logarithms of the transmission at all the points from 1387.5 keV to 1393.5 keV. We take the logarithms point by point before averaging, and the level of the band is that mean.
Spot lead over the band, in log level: 0.013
